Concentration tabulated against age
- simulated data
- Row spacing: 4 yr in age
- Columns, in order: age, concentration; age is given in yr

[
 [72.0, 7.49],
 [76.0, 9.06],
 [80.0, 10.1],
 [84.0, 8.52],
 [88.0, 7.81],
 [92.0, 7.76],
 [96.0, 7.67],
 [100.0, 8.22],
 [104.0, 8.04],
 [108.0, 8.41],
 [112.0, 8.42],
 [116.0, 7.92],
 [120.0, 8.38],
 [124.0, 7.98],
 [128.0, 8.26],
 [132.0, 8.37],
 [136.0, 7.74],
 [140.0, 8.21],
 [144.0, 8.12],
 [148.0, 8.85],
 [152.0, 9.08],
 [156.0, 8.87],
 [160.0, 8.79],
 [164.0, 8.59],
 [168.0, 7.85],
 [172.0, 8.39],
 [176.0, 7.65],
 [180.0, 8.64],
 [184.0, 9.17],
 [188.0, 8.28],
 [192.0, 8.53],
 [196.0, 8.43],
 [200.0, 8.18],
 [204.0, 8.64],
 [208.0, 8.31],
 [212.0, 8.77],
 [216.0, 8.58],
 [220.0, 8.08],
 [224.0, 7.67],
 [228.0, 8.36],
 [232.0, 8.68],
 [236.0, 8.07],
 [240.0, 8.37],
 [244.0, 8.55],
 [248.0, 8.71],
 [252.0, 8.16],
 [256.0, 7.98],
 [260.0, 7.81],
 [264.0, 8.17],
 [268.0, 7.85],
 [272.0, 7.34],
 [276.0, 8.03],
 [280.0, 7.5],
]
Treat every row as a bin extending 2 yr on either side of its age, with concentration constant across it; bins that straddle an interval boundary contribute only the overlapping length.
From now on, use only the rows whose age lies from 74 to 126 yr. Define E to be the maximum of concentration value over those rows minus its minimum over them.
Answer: 2.4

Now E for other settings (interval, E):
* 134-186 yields 1.5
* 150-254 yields 1.5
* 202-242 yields 1.1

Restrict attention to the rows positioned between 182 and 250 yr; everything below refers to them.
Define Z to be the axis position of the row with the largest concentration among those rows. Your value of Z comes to 184.0 yr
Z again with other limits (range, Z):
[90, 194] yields 184.0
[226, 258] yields 248.0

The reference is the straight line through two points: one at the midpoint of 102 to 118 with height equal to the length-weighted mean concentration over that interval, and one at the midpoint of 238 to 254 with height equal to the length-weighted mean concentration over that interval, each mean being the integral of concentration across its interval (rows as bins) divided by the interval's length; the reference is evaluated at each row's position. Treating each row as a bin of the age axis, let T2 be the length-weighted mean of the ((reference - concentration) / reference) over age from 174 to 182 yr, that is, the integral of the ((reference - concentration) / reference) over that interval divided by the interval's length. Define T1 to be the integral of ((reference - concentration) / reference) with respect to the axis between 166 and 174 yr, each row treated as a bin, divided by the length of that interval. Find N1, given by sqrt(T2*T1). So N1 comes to 0.022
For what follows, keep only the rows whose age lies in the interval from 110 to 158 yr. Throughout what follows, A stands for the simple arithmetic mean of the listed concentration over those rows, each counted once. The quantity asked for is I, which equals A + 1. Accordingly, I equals 9.35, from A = 8.35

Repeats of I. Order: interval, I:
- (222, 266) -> 9.23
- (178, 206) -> 9.55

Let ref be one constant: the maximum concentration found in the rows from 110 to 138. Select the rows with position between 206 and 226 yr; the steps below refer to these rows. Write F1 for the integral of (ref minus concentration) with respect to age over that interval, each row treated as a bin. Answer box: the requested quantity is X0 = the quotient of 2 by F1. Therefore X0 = 0.7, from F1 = 3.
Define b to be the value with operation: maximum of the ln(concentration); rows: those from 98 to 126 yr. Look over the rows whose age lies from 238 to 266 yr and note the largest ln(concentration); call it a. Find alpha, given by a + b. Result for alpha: 4.30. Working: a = 2.164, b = 2.13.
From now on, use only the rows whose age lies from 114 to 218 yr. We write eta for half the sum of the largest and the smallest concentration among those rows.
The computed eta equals 8.41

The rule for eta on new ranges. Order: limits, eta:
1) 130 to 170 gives 8.41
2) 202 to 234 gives 8.22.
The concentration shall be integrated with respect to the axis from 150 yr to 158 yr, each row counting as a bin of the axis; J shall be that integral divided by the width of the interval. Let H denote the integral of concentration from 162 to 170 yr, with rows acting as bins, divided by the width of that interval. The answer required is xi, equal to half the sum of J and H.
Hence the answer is 8.6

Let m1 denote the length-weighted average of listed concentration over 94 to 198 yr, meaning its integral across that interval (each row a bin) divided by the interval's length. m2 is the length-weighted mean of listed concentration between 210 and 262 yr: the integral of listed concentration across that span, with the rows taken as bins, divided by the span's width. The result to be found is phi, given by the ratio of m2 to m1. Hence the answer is 0.99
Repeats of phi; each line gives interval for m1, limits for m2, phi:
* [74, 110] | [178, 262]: 1.00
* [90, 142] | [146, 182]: 1.05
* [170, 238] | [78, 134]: 0.99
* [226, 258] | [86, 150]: 0.97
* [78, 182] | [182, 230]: 1.01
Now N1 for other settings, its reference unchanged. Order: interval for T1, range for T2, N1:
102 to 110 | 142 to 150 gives 0.011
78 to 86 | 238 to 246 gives 0.018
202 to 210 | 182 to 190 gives 0.024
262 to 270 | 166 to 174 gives 0.036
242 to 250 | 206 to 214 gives 0.020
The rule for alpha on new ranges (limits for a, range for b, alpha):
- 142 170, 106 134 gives 4.34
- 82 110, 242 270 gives 4.31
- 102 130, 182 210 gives 4.35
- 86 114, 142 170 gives 4.34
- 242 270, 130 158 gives 4.37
